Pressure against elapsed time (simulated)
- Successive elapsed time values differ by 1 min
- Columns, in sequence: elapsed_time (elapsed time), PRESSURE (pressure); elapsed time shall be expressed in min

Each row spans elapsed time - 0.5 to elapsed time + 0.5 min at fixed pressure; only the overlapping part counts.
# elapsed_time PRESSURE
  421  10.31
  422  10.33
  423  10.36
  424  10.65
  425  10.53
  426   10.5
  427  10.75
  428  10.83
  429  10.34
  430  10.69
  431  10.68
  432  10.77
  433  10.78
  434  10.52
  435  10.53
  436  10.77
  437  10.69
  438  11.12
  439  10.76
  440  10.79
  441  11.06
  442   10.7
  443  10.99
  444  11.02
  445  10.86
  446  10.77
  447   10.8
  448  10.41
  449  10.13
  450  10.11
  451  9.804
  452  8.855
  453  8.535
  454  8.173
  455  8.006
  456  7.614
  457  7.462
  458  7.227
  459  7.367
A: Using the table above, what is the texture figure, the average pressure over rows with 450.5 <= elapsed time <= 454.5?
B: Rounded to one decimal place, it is 8.8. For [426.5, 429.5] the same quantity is 10.6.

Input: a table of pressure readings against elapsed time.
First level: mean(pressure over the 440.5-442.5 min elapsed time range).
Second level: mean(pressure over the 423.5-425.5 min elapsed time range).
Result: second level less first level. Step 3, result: -0.29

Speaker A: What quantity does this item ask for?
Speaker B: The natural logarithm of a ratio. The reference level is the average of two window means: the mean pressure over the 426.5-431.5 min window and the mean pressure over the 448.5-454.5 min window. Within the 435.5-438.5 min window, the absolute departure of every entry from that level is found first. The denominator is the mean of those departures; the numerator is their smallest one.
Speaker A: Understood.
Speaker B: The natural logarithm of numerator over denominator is -0.21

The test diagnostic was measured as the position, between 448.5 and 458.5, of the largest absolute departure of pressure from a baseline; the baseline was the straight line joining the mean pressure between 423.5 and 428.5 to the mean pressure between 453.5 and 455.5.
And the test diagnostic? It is 450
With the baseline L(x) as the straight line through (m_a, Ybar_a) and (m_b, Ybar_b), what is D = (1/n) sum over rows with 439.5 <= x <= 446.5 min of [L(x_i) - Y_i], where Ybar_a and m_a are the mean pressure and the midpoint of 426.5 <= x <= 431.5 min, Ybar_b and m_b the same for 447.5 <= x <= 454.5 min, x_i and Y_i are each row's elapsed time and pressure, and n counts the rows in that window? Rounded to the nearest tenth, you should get -1.0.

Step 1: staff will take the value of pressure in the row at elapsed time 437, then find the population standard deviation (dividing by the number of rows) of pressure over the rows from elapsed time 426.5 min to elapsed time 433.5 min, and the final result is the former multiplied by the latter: 1.62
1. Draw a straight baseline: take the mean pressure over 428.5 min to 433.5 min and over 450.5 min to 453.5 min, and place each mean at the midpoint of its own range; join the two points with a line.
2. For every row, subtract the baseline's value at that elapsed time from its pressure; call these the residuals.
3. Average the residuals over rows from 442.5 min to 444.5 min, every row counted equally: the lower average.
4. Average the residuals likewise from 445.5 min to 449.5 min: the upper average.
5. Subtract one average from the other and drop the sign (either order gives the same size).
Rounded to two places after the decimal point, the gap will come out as 0.18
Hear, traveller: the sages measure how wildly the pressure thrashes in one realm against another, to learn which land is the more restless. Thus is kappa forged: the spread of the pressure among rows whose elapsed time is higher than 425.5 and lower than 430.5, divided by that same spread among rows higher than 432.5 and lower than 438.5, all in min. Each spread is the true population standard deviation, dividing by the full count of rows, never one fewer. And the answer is 0.9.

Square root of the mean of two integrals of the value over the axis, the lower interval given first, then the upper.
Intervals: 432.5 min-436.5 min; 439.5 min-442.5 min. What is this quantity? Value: 6.1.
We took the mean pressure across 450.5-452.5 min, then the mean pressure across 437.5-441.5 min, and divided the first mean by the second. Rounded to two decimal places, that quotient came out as 0.85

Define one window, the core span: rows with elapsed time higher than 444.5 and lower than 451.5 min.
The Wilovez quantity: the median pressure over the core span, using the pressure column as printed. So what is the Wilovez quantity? 10.4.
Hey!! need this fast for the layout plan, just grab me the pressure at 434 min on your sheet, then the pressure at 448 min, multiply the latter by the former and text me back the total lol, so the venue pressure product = 110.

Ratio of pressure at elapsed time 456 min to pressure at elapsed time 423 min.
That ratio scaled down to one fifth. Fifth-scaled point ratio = 0.147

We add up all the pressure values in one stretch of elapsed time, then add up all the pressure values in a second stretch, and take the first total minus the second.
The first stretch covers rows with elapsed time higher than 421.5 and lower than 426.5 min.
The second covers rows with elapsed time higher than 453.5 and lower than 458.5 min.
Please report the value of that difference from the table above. 14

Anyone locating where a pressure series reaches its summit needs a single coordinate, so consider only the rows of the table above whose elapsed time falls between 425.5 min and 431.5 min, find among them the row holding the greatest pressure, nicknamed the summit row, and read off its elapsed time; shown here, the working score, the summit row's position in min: 428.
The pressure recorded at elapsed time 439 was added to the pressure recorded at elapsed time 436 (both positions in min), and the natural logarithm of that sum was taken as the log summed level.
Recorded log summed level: 3.07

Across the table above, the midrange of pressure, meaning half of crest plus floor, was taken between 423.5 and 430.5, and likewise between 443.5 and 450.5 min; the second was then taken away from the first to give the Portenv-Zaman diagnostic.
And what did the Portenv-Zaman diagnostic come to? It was 0.0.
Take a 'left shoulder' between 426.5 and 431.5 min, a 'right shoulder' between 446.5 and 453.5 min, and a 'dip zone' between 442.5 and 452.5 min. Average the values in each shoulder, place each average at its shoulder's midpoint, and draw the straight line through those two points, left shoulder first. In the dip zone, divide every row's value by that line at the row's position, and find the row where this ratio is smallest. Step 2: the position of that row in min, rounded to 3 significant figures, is 452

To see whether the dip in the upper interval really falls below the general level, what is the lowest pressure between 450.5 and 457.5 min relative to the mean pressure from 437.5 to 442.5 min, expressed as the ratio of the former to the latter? 0.69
